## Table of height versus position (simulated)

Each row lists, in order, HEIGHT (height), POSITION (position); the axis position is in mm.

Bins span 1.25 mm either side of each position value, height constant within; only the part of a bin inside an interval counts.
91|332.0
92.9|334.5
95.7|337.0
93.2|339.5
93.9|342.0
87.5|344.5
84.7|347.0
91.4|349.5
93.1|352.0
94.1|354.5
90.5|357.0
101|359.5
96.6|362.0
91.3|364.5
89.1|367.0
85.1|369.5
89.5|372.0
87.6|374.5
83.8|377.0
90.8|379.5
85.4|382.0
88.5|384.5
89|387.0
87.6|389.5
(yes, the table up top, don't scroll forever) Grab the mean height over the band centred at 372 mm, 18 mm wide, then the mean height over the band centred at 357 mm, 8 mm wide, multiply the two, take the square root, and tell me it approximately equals 91.6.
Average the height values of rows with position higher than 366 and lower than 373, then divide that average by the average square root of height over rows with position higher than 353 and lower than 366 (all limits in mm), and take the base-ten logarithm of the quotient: 0.956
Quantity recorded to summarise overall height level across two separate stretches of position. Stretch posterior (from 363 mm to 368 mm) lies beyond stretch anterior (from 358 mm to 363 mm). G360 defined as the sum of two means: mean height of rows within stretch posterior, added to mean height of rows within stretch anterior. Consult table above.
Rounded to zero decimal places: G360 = 189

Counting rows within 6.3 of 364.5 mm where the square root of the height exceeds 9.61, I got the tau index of 2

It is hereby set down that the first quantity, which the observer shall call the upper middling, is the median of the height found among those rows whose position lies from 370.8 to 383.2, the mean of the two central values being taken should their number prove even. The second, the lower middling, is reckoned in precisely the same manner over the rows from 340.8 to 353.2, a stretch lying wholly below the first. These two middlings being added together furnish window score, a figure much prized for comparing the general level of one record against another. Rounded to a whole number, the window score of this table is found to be 179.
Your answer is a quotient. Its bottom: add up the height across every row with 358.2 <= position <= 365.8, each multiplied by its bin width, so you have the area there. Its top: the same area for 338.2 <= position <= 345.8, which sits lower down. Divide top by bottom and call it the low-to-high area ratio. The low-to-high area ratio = 0.95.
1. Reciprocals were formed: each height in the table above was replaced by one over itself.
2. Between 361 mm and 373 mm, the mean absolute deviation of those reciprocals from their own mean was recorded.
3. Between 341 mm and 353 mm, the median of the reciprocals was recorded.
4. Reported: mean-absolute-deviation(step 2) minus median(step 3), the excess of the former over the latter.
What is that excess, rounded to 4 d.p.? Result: -0.0106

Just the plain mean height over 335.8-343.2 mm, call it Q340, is 94.3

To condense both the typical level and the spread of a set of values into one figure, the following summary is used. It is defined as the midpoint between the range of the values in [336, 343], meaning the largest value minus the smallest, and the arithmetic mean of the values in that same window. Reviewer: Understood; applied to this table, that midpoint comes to 48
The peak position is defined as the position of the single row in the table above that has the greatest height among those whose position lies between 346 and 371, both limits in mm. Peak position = 359.5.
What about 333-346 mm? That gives 337.0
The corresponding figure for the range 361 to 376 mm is 362.0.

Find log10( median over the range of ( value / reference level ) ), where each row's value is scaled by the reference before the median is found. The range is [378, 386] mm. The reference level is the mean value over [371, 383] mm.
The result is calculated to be 0.005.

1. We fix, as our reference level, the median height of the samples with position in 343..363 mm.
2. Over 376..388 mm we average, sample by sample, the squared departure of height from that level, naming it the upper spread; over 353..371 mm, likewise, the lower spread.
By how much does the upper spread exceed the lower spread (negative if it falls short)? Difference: 6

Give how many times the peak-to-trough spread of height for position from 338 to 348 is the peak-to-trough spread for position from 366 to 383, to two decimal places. 1.31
